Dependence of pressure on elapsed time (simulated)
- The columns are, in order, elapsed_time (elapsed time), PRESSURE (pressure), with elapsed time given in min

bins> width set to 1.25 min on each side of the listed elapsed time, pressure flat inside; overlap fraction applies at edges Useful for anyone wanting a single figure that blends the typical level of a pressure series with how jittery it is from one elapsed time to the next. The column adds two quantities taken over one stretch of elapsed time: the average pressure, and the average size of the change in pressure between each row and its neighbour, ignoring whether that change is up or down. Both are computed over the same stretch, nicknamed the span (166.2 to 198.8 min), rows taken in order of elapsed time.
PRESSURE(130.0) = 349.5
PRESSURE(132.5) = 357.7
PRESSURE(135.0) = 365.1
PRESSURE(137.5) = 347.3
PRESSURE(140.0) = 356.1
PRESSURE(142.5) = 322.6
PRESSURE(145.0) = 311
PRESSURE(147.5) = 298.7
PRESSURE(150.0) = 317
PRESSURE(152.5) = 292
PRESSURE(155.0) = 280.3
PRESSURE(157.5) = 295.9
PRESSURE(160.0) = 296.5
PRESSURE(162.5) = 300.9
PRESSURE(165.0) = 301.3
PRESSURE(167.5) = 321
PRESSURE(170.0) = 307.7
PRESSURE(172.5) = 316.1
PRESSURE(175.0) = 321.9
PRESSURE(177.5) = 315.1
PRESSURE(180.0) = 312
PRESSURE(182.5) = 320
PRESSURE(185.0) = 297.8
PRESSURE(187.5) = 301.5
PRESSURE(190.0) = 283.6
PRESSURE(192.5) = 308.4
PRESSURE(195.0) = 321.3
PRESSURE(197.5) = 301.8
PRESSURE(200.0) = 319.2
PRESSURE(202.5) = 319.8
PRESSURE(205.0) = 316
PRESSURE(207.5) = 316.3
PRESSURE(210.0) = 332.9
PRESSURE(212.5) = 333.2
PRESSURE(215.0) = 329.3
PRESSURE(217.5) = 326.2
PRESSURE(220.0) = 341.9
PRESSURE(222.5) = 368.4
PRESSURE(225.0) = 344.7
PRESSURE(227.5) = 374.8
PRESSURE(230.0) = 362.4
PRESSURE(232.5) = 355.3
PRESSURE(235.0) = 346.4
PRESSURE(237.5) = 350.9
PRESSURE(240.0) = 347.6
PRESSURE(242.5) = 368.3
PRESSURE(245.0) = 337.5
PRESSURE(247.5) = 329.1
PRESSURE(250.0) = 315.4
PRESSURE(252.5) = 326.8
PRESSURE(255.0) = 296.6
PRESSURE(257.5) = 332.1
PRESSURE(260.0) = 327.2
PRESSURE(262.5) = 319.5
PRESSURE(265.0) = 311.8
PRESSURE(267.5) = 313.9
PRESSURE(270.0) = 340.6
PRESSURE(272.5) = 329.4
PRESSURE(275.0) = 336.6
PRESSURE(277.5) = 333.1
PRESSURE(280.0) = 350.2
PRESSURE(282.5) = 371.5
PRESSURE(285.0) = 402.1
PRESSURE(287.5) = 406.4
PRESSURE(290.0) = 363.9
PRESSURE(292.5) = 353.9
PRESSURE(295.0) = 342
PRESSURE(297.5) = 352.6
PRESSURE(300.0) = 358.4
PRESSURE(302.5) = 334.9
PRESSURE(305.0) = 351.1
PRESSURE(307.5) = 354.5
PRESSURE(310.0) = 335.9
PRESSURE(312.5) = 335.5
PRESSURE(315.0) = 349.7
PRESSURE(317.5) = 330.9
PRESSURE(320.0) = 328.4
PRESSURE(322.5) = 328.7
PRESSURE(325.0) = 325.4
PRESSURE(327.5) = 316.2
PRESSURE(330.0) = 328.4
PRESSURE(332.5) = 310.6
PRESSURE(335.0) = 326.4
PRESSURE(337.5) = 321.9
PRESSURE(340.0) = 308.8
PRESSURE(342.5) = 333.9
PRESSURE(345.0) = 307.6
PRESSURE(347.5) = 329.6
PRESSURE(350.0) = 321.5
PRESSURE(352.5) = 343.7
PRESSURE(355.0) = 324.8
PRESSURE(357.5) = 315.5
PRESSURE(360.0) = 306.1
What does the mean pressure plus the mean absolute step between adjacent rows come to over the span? 322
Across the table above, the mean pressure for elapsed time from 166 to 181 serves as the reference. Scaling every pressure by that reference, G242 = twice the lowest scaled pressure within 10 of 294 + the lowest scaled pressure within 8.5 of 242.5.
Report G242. 3.12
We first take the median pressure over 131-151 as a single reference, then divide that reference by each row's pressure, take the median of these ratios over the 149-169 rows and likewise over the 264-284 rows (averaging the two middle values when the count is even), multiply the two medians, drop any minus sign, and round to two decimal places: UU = 1.12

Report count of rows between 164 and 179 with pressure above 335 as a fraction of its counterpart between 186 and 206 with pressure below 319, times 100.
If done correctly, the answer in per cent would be 0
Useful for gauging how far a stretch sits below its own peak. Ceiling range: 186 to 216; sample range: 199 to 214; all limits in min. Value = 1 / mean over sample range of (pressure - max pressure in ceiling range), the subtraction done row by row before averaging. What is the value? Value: -0.10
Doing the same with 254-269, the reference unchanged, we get -0.06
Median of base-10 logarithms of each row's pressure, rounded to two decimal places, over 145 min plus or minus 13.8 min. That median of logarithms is 2.50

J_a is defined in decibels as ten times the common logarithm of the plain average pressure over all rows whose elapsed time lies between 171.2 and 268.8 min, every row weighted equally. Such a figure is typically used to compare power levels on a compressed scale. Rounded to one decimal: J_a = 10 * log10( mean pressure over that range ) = 25.1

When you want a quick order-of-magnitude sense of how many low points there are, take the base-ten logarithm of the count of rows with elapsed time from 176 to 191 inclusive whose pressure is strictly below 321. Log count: 0.78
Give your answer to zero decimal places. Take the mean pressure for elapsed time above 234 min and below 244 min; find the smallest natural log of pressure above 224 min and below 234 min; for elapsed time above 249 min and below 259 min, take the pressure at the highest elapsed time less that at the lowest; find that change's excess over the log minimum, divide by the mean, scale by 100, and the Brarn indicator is 3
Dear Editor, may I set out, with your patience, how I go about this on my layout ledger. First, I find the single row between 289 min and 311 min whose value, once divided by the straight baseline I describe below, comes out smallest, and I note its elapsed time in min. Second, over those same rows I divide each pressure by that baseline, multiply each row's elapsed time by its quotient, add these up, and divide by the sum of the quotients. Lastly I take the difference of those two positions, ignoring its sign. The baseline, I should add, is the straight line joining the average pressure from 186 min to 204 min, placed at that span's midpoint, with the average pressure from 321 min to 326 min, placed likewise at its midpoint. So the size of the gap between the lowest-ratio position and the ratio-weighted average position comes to 10.1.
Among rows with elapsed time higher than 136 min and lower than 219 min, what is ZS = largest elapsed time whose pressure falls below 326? 207.5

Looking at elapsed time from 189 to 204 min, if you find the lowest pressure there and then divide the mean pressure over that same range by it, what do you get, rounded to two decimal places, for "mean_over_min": 1.09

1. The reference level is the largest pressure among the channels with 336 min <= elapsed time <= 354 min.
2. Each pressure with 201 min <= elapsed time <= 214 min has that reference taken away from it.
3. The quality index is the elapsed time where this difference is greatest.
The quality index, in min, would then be 212.5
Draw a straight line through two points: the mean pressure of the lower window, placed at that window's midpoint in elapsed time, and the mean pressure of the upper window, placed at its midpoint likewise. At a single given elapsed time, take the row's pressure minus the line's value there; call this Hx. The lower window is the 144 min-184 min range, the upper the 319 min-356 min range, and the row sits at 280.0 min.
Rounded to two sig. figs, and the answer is 32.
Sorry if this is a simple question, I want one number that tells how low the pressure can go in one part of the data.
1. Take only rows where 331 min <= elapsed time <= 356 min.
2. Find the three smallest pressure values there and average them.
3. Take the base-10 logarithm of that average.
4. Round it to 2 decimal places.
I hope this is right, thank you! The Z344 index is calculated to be 2.49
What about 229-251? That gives 2.51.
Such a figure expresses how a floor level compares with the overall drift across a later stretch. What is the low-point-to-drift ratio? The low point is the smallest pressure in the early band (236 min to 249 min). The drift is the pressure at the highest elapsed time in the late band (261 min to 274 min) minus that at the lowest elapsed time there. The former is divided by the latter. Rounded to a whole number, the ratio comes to 33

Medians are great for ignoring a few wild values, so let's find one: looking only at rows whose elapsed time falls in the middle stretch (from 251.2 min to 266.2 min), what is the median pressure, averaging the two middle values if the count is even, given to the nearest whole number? 323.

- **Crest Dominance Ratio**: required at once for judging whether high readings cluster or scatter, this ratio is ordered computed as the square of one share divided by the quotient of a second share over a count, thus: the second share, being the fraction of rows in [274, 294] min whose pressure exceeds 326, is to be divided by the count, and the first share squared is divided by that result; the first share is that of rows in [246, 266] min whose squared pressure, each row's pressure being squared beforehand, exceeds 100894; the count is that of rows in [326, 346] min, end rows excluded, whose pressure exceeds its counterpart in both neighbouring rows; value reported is 1.2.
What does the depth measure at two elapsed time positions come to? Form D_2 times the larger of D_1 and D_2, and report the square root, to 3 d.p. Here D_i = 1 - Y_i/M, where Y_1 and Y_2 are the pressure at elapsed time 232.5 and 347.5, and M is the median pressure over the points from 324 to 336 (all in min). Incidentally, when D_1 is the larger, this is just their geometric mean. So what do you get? 0.013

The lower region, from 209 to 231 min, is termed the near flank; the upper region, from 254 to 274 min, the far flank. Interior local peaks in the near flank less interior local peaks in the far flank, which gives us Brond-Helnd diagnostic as 1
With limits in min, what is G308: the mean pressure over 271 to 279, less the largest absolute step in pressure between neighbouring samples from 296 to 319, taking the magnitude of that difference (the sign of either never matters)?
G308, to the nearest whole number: 310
